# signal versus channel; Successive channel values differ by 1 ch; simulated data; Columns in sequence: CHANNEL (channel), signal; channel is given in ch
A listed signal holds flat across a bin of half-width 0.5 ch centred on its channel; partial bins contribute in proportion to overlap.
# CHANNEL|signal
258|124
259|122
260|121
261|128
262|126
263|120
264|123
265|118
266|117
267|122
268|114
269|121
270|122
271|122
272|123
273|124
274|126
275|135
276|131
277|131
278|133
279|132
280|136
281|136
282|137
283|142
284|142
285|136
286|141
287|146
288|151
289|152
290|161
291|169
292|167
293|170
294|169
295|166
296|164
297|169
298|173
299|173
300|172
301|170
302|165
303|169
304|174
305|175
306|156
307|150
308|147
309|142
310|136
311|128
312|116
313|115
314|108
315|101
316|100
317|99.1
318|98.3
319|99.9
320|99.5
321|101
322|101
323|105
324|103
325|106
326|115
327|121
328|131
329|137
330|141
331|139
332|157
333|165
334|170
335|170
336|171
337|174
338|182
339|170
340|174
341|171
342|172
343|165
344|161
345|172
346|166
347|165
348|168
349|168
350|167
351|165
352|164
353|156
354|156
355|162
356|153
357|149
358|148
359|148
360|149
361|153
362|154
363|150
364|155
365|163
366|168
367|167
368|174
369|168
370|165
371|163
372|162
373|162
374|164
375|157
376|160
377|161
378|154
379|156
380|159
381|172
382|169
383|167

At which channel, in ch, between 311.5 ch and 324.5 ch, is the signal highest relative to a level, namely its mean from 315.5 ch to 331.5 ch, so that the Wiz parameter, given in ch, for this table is 312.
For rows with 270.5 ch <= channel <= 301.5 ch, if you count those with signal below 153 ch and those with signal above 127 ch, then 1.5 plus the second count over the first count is 2.9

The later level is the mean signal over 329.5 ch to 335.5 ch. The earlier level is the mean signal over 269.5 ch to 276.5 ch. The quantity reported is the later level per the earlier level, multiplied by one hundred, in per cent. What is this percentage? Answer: 124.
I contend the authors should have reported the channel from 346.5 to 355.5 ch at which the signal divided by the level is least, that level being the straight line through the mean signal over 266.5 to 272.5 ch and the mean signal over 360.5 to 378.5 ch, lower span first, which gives 354 ch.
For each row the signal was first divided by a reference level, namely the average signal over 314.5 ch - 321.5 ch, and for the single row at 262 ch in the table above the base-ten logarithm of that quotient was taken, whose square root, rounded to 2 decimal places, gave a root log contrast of 0.32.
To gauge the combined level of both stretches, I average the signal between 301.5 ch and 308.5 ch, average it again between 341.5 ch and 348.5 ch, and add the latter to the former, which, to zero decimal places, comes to 329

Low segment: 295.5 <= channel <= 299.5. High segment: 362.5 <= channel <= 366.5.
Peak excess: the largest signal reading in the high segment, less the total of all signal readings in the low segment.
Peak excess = -511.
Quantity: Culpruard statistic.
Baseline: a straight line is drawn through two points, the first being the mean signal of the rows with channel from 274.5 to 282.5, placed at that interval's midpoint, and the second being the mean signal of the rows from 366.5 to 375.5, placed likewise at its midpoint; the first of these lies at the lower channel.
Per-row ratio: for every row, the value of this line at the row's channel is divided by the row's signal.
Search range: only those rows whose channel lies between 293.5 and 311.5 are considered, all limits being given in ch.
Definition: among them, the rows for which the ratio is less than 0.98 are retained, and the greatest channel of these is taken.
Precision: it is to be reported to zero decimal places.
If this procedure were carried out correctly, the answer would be 308 ch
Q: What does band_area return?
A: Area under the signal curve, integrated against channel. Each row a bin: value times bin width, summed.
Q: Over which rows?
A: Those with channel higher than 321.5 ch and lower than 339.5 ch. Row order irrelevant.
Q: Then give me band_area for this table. 2558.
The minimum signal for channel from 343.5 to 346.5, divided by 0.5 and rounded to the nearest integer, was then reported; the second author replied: 322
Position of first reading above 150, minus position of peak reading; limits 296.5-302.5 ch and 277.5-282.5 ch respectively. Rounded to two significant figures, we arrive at 15 ch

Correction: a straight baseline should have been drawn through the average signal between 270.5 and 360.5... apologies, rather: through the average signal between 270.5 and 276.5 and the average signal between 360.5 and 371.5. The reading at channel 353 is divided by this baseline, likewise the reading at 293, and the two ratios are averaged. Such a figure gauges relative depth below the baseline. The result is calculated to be 1.13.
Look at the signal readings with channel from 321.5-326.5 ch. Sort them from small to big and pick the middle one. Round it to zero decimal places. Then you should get 105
